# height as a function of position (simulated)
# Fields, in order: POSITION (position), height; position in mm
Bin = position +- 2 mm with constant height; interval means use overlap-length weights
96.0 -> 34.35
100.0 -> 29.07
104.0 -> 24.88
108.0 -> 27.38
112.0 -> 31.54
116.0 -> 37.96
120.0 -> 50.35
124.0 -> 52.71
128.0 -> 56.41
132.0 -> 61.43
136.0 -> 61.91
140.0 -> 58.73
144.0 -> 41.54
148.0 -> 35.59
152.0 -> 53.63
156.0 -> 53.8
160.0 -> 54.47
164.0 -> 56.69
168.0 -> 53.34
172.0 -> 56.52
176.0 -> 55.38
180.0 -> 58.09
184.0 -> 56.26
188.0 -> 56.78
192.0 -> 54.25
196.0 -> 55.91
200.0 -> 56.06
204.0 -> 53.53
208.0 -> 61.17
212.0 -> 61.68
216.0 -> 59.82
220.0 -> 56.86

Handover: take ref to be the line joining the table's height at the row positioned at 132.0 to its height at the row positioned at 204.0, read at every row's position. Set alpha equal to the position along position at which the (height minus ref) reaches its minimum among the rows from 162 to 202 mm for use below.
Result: 168.0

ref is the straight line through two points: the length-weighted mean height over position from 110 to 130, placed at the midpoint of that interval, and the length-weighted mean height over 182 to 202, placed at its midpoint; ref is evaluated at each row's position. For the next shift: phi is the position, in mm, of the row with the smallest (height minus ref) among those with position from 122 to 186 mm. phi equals 148.0 mm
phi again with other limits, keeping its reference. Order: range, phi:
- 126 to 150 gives 148.0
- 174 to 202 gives 192.0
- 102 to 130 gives 104.0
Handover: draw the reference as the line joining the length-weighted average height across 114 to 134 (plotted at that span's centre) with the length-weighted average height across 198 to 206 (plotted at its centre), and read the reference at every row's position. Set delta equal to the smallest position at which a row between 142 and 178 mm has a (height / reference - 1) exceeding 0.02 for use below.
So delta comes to 160.0 mm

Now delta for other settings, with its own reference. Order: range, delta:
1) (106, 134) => 128.0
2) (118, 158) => 128.0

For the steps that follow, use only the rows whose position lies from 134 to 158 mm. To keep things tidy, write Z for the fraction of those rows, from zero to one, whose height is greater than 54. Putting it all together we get 0.3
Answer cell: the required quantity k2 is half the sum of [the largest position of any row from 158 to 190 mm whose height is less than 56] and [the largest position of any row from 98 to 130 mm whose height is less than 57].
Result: 152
